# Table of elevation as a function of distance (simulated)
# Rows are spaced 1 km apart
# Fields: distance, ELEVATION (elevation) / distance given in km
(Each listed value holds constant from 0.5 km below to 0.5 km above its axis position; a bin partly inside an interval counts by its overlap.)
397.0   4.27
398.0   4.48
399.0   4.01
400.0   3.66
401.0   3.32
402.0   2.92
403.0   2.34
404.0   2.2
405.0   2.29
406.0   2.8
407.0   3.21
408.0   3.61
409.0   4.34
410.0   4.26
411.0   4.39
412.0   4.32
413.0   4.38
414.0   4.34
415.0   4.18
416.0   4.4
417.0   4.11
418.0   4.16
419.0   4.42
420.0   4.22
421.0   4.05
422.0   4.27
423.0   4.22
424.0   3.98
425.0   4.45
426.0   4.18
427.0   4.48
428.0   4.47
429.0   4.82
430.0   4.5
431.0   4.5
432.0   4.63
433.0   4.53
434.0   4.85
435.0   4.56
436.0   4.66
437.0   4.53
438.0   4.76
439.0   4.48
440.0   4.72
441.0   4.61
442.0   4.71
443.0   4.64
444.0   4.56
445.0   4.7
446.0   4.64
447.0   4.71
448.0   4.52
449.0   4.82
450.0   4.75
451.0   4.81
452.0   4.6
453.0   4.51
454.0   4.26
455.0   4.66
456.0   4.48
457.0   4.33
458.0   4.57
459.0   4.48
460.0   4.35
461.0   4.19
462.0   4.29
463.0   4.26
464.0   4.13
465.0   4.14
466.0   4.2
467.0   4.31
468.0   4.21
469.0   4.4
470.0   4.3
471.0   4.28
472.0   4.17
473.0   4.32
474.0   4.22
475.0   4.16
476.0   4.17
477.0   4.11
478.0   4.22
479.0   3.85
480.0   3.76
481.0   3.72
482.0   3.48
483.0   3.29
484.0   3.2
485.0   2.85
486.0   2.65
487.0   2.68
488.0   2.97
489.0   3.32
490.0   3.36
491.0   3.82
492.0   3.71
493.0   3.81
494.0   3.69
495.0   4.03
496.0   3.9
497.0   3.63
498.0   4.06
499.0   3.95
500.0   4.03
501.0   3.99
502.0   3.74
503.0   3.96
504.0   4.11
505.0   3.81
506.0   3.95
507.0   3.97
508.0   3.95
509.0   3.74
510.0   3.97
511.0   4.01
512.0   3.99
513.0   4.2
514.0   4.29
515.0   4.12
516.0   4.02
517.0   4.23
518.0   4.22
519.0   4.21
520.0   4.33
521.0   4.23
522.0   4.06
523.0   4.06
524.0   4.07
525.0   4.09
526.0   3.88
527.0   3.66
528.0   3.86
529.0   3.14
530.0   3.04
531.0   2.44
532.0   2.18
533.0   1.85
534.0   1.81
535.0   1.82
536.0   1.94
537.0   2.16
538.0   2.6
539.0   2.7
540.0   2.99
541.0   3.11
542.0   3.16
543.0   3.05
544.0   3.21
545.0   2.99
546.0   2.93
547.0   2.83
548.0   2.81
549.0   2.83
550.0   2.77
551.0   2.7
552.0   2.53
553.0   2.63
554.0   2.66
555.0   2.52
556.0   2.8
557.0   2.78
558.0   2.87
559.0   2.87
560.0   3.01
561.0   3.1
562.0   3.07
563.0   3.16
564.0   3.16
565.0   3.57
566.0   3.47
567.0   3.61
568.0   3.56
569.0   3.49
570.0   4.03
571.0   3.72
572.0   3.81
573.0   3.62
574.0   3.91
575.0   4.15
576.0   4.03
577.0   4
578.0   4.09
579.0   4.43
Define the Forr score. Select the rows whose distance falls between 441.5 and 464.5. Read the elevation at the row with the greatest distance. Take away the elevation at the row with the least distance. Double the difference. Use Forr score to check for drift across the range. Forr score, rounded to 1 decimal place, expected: -1.2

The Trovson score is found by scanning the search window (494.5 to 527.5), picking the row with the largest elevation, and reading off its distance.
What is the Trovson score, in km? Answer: 520.0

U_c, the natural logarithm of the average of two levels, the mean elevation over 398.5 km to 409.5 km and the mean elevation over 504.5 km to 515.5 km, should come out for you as 1.27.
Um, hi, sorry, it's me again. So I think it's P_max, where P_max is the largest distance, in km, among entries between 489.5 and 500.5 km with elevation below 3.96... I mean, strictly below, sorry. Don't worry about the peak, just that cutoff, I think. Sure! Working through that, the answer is 499.0 km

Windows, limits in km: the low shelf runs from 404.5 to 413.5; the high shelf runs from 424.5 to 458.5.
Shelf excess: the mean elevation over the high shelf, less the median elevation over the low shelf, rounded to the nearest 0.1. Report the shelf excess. 0.3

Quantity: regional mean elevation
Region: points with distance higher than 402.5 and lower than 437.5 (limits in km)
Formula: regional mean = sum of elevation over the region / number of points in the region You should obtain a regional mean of 4.10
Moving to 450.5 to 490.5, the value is 4.01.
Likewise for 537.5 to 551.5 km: 2.91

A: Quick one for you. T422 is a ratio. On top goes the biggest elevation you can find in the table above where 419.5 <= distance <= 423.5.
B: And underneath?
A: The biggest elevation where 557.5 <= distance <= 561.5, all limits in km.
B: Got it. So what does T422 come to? 1.38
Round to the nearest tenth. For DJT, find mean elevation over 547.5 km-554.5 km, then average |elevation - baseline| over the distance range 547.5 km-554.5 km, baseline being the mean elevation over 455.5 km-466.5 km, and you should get 1.6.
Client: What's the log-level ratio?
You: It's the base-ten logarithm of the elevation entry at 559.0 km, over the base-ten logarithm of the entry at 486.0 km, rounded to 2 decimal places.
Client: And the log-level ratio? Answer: 1.08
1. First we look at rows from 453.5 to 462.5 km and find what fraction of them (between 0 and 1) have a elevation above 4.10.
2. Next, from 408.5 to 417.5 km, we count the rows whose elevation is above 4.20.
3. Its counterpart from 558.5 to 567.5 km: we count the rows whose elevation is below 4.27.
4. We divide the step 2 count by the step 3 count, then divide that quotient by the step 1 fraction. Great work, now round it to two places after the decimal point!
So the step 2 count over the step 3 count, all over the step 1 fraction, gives 0.78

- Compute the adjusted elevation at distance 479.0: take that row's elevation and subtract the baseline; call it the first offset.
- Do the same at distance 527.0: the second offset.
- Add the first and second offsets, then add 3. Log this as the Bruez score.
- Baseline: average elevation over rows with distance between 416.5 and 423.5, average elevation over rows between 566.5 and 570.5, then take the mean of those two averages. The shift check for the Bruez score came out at 2.6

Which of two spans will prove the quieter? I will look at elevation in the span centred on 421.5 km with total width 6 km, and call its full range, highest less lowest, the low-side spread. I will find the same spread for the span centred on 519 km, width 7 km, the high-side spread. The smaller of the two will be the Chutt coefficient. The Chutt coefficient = 0.31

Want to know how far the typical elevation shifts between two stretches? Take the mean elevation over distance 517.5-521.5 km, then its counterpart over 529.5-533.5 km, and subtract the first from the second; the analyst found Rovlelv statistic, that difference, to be -1.9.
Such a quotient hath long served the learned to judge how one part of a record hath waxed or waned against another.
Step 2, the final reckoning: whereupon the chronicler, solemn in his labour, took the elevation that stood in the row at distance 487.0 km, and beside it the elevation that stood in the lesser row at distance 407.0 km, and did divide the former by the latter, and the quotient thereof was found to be 0.83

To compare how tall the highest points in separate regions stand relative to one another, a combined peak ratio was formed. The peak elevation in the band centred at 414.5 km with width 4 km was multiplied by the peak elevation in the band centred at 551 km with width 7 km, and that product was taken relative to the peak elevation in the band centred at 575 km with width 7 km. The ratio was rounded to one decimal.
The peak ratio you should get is 3.0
